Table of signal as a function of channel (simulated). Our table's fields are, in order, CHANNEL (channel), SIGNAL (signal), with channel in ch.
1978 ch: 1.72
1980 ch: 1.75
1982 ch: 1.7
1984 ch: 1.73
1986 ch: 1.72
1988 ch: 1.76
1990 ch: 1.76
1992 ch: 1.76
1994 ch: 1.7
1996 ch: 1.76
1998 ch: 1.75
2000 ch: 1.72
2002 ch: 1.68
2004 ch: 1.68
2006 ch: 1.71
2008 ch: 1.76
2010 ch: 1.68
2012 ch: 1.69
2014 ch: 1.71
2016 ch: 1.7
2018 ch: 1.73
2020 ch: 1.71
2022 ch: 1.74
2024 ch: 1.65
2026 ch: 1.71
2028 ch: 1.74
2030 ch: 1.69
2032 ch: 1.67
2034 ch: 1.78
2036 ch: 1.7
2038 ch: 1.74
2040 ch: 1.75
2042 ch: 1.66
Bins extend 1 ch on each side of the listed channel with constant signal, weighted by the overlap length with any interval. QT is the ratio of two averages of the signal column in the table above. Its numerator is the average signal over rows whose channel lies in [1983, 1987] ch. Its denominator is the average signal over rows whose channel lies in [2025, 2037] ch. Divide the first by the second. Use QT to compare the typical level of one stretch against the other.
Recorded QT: 1.01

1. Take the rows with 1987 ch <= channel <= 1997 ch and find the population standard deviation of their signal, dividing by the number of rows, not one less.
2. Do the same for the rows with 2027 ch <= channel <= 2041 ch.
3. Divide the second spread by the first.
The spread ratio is 1.5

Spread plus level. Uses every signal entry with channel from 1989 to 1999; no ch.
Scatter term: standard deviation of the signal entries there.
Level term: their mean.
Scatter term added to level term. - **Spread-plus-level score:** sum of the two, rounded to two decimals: 1.77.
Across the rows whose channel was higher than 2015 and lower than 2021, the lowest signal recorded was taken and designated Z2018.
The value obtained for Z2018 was 1.7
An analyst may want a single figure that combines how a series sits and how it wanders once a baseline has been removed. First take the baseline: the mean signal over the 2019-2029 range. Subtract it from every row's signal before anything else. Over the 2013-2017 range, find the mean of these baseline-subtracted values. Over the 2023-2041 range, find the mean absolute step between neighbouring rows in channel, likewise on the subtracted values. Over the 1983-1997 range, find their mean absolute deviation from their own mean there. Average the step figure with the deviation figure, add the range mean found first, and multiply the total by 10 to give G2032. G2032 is 0.306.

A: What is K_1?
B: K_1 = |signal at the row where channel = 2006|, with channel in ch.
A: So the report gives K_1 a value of 1.71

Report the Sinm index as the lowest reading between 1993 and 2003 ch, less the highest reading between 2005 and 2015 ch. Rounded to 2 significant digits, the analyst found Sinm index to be -0.080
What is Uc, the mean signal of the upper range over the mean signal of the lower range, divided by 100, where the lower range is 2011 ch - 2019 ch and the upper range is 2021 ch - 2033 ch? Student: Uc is 0.0100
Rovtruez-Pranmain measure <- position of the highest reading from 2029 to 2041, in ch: 2034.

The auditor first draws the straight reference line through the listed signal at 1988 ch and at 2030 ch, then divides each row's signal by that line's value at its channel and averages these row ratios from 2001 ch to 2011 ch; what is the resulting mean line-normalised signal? 0.984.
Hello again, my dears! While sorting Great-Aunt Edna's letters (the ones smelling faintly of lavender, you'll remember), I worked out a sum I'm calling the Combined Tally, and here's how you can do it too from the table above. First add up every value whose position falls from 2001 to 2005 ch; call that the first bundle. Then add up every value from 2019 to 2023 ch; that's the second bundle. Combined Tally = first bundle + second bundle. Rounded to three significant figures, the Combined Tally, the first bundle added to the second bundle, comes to 6.81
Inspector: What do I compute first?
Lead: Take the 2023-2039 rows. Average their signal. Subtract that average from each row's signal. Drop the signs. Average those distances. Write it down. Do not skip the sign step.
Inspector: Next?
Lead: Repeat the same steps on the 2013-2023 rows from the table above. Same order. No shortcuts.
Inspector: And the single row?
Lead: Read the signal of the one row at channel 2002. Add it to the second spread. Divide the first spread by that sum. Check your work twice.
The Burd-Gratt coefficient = 0.0192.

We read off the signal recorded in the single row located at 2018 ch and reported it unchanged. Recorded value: 1.73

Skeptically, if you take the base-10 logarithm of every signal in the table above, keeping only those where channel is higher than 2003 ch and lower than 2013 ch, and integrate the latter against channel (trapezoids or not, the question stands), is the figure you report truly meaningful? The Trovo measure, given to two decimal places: 2.31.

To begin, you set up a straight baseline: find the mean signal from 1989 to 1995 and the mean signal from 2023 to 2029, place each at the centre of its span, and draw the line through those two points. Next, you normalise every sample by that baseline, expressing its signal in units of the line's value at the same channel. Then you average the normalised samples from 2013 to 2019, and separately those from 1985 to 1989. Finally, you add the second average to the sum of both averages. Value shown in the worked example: 2.99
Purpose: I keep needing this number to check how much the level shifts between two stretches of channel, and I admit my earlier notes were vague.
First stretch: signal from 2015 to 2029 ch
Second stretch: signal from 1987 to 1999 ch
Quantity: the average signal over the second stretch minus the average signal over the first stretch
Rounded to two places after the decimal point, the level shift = 0.04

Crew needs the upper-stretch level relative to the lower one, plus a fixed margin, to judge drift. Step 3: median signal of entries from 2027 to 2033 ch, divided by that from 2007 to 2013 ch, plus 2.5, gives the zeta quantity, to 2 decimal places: 3.50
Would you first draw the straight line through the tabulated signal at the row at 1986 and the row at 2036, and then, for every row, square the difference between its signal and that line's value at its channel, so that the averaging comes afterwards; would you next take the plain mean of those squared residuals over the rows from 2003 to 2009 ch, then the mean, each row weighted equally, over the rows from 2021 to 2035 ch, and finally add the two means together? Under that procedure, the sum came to 0.0030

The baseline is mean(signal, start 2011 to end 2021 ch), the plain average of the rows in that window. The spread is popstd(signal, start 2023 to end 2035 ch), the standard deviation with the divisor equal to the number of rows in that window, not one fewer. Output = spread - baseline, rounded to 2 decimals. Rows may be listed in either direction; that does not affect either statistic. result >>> -1.66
